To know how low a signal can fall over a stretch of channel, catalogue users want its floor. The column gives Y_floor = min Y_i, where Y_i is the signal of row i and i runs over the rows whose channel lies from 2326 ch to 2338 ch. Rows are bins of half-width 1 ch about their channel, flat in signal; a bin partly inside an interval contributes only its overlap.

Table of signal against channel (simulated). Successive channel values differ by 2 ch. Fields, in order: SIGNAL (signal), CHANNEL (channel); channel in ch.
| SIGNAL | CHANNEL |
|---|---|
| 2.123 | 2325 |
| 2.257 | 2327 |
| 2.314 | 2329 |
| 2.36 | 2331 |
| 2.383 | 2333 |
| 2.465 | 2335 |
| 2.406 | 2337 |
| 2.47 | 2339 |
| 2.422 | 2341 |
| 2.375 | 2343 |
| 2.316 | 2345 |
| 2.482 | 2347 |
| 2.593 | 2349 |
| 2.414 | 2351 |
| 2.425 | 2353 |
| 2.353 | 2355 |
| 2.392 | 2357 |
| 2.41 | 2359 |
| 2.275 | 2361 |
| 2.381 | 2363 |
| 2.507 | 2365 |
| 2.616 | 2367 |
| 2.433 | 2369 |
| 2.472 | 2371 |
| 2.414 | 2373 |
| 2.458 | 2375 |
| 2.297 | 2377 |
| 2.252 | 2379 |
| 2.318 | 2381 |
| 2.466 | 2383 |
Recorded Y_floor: 2.257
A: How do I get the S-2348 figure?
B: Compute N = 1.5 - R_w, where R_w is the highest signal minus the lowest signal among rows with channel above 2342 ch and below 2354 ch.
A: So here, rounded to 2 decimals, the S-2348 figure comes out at 1.22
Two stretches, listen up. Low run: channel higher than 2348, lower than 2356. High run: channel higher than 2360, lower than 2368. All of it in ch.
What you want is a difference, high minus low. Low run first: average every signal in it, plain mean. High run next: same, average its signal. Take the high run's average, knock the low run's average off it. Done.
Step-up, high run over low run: 0.00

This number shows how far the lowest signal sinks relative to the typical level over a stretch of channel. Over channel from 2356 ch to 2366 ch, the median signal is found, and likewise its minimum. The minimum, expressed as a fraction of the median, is 0.951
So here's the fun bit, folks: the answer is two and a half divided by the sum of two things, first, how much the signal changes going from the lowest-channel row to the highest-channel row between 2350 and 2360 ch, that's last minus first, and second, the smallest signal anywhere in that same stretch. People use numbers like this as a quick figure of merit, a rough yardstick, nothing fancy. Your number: 1.06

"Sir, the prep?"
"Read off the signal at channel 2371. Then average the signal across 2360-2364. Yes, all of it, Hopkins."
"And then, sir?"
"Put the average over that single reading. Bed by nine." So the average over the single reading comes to 0.94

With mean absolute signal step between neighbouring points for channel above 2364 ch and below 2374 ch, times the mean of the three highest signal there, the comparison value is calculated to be 0.25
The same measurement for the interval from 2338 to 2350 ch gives 0.22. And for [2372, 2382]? 0.19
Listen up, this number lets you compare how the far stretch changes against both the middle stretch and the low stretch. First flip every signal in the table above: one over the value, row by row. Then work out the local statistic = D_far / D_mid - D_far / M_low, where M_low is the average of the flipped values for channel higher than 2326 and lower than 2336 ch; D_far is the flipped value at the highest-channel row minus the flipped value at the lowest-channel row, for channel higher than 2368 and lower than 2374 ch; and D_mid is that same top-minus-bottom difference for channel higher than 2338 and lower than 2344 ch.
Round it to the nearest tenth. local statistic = 0.2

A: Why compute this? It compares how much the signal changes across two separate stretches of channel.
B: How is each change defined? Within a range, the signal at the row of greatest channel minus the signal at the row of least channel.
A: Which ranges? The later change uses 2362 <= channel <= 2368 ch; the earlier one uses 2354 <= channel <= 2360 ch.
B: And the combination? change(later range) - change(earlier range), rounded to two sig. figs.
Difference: 0.18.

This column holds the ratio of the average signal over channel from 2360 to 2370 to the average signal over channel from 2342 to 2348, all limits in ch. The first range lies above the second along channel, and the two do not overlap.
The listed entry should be 1.021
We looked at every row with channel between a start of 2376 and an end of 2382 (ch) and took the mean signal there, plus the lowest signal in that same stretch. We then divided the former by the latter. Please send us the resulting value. 1.02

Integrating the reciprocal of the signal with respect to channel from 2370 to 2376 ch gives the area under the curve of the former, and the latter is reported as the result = 2.45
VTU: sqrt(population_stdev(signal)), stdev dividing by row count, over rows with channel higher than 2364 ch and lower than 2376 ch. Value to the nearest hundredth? 0.26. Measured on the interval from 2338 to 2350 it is 0.30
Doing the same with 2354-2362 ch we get 0.23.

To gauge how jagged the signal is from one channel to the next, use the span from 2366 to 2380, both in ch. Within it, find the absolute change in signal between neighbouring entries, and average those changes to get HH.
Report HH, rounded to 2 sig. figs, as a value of 0.088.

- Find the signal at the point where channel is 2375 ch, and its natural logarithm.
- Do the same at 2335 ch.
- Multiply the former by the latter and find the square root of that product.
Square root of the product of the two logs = 0.9008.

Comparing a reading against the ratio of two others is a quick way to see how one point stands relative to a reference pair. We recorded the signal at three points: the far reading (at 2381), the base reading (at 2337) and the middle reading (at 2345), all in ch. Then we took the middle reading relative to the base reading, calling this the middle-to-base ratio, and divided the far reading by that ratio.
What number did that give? 2.408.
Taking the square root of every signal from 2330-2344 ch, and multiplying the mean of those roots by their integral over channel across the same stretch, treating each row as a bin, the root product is 33.8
